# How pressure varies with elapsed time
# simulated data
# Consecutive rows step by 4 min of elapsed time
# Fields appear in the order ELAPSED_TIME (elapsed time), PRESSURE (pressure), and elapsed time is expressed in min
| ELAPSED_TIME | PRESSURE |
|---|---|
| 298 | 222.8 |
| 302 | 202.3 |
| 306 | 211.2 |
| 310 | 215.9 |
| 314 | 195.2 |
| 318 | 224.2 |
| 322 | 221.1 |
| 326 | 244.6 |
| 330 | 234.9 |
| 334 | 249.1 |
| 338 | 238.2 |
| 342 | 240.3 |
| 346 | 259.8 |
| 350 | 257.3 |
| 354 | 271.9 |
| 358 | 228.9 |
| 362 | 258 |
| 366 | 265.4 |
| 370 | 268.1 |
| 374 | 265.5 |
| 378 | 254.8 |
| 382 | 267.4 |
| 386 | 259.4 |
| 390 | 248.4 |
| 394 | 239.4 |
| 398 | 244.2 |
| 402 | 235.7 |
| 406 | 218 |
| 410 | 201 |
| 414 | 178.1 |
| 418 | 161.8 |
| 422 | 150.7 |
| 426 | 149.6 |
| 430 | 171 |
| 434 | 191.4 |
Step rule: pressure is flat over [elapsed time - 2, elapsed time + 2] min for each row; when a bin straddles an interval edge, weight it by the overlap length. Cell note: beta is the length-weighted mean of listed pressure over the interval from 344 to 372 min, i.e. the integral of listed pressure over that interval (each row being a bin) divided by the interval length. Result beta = 258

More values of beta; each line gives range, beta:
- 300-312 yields 210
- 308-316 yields 206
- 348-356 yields 265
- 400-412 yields 218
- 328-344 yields 241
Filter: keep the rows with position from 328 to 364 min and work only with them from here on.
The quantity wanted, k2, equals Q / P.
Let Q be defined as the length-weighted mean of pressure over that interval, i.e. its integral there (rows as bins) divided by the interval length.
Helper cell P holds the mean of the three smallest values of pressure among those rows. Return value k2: 1.06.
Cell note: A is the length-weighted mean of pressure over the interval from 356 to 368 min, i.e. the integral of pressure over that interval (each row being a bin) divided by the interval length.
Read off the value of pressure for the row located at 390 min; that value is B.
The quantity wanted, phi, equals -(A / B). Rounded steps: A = 251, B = 248.4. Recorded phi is -1.01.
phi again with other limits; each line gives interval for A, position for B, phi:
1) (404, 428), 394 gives -0.74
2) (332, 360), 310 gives -1.15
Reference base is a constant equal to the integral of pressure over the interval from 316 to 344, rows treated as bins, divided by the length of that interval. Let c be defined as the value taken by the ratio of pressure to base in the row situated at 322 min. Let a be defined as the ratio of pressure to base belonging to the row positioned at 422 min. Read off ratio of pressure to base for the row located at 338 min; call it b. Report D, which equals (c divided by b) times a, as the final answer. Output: 0.6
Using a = 0.64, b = 1.01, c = 0.94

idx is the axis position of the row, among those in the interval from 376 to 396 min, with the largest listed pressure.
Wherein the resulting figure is 382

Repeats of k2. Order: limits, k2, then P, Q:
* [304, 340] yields 1.09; 207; 226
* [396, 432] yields 1.23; 154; 190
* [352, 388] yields 1.05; 247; 260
